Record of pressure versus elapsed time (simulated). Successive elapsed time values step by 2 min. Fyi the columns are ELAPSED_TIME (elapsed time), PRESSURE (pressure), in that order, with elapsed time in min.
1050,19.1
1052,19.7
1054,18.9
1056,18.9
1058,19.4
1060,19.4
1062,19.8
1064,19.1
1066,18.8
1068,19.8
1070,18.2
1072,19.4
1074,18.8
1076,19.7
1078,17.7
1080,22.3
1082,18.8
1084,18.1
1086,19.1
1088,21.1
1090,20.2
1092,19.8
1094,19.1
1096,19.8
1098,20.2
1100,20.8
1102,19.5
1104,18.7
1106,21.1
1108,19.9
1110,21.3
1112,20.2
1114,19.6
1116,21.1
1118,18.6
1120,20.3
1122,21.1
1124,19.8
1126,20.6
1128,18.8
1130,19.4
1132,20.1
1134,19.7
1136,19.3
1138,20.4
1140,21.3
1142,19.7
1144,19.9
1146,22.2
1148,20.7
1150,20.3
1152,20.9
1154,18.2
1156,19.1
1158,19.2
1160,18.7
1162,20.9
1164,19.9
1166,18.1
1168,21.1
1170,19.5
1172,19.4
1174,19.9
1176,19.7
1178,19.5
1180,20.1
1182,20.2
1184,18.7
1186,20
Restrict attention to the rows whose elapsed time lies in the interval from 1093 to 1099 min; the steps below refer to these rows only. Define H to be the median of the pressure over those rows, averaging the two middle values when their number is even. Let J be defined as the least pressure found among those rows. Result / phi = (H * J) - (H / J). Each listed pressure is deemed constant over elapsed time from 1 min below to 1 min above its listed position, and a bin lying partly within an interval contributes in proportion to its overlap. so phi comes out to 377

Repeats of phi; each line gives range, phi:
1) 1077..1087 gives 332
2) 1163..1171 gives 355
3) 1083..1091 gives 355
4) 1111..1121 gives 375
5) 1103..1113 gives 377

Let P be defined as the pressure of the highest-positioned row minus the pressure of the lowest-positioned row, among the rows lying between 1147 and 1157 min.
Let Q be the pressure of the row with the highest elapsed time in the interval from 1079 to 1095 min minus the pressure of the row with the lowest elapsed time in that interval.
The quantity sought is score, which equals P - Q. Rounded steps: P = -1.6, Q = -3.2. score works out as 1.6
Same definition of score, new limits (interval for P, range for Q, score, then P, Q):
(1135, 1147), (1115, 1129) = 5.2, 2.9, -2.3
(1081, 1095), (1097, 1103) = 1.0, 0.3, -0.7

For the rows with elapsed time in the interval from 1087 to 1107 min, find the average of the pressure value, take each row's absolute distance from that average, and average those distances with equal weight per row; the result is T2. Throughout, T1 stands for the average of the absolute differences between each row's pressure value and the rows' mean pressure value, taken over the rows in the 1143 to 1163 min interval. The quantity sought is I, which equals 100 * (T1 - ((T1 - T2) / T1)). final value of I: 64.7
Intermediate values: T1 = 1.0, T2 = 0.650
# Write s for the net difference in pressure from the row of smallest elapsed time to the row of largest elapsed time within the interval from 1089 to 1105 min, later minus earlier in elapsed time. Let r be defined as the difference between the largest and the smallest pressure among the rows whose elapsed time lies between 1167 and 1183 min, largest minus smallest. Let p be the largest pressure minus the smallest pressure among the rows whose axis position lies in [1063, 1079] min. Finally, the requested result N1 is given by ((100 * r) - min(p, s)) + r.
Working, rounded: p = 2.1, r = 1.7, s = -1.5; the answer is 173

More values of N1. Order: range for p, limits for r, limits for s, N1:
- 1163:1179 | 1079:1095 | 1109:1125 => 426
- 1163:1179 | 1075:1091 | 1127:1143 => 464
